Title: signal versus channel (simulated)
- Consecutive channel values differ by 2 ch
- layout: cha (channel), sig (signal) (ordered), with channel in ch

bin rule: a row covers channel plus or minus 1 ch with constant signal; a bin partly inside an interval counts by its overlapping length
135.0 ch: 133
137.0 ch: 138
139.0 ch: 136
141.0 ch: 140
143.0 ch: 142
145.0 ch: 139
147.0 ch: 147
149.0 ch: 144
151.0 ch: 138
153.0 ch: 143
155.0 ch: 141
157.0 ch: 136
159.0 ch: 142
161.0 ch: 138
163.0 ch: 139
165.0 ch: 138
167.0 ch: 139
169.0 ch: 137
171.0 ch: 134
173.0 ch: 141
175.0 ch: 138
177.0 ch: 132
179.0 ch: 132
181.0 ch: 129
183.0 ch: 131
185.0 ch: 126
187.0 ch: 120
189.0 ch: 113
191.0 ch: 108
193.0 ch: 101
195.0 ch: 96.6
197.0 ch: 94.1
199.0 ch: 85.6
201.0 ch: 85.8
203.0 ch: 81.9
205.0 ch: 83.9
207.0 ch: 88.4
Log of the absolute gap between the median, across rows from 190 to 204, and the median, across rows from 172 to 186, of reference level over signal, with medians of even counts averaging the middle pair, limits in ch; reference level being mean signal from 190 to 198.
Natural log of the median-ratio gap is -1.2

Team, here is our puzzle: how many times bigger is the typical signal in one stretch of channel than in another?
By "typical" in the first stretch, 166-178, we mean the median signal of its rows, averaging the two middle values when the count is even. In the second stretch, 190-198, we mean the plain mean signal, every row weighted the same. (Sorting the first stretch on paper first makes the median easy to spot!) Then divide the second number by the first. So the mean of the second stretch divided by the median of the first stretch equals 0.73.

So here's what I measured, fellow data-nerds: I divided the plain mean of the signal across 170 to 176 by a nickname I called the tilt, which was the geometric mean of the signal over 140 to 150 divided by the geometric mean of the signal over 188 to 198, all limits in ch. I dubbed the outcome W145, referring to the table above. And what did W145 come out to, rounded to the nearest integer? 99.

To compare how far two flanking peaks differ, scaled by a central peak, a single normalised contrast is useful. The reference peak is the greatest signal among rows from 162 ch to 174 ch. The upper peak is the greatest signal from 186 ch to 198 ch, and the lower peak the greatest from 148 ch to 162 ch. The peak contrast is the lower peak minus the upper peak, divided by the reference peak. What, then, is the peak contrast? 0.17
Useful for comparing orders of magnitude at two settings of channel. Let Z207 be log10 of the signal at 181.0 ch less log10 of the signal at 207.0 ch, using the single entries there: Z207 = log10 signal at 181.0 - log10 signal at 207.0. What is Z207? 0.16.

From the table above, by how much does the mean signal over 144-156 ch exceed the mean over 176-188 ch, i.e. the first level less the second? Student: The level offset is 14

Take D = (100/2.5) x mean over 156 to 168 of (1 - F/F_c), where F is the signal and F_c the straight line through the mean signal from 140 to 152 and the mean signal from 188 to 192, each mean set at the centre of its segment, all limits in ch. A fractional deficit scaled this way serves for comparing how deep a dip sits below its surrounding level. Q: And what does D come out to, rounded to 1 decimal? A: -2.6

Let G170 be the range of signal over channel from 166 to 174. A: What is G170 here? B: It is 7.0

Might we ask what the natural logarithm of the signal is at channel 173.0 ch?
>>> 4.95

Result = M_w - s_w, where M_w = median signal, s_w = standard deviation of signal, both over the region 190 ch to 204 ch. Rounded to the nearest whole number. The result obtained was 85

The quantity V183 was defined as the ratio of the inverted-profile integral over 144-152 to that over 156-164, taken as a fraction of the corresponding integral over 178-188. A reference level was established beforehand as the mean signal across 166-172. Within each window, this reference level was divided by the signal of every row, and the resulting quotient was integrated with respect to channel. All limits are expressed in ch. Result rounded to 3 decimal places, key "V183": 0.091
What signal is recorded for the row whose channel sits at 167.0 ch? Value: 139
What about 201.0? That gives 85.8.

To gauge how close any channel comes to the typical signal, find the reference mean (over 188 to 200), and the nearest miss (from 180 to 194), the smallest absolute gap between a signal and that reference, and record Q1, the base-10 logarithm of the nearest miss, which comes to 0.11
